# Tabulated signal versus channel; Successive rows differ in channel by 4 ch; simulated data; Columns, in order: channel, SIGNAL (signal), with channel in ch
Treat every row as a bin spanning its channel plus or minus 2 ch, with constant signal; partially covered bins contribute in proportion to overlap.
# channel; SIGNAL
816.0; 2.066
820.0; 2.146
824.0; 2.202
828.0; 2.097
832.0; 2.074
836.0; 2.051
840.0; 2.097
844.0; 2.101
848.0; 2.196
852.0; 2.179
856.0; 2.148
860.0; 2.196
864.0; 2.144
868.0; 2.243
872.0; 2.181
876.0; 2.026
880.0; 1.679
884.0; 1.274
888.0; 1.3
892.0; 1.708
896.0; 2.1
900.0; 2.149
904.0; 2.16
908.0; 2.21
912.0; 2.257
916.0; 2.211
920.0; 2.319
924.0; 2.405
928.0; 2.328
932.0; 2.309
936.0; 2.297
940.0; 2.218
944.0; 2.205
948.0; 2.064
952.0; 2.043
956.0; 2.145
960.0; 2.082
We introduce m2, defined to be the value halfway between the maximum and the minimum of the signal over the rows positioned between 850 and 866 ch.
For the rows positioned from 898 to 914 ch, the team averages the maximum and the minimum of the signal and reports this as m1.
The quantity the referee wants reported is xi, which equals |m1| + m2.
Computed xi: 4.4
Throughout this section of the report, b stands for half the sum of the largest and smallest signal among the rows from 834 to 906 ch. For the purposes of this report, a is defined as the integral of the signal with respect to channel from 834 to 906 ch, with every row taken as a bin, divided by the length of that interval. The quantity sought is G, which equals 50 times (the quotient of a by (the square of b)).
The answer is 32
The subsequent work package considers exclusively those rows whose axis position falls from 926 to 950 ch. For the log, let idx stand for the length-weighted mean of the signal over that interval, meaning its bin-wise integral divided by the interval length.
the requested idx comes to 2.24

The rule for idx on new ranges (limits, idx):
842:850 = 2.15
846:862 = 2.18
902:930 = 2.27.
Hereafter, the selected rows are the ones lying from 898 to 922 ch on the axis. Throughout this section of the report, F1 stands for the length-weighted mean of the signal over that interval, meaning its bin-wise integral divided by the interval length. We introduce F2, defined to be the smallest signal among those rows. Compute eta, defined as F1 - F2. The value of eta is 0.07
